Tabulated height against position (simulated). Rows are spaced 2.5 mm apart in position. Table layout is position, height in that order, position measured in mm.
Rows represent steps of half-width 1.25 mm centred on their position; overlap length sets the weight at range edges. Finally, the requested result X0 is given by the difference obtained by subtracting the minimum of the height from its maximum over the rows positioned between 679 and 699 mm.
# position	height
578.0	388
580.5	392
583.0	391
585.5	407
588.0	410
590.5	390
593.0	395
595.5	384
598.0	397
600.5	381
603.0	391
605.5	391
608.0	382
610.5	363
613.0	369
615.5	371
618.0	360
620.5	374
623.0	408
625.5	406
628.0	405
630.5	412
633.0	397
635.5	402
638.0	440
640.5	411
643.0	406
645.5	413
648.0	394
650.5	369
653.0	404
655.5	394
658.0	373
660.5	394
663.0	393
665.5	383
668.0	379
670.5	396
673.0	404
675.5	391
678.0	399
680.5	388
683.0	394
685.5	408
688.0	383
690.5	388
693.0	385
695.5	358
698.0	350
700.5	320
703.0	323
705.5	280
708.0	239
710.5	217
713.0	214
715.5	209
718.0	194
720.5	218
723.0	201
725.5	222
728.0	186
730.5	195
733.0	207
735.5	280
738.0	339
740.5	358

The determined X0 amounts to 58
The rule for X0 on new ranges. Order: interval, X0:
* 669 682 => 16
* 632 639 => 43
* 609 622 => 14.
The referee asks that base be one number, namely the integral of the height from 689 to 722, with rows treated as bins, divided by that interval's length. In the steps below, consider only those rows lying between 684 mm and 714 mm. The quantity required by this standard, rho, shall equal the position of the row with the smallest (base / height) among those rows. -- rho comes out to 685.5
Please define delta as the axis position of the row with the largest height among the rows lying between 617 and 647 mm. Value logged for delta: 638.0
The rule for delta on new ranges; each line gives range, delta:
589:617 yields 598.0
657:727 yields 685.5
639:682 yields 645.5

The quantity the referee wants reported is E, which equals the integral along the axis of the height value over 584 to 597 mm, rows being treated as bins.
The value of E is 5162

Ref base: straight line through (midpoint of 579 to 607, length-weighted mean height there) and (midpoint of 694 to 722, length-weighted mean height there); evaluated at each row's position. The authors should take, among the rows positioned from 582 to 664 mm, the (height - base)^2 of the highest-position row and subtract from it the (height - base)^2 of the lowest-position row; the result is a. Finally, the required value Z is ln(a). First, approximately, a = 5759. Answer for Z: 8.7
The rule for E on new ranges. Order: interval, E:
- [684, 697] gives 4991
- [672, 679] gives 2784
